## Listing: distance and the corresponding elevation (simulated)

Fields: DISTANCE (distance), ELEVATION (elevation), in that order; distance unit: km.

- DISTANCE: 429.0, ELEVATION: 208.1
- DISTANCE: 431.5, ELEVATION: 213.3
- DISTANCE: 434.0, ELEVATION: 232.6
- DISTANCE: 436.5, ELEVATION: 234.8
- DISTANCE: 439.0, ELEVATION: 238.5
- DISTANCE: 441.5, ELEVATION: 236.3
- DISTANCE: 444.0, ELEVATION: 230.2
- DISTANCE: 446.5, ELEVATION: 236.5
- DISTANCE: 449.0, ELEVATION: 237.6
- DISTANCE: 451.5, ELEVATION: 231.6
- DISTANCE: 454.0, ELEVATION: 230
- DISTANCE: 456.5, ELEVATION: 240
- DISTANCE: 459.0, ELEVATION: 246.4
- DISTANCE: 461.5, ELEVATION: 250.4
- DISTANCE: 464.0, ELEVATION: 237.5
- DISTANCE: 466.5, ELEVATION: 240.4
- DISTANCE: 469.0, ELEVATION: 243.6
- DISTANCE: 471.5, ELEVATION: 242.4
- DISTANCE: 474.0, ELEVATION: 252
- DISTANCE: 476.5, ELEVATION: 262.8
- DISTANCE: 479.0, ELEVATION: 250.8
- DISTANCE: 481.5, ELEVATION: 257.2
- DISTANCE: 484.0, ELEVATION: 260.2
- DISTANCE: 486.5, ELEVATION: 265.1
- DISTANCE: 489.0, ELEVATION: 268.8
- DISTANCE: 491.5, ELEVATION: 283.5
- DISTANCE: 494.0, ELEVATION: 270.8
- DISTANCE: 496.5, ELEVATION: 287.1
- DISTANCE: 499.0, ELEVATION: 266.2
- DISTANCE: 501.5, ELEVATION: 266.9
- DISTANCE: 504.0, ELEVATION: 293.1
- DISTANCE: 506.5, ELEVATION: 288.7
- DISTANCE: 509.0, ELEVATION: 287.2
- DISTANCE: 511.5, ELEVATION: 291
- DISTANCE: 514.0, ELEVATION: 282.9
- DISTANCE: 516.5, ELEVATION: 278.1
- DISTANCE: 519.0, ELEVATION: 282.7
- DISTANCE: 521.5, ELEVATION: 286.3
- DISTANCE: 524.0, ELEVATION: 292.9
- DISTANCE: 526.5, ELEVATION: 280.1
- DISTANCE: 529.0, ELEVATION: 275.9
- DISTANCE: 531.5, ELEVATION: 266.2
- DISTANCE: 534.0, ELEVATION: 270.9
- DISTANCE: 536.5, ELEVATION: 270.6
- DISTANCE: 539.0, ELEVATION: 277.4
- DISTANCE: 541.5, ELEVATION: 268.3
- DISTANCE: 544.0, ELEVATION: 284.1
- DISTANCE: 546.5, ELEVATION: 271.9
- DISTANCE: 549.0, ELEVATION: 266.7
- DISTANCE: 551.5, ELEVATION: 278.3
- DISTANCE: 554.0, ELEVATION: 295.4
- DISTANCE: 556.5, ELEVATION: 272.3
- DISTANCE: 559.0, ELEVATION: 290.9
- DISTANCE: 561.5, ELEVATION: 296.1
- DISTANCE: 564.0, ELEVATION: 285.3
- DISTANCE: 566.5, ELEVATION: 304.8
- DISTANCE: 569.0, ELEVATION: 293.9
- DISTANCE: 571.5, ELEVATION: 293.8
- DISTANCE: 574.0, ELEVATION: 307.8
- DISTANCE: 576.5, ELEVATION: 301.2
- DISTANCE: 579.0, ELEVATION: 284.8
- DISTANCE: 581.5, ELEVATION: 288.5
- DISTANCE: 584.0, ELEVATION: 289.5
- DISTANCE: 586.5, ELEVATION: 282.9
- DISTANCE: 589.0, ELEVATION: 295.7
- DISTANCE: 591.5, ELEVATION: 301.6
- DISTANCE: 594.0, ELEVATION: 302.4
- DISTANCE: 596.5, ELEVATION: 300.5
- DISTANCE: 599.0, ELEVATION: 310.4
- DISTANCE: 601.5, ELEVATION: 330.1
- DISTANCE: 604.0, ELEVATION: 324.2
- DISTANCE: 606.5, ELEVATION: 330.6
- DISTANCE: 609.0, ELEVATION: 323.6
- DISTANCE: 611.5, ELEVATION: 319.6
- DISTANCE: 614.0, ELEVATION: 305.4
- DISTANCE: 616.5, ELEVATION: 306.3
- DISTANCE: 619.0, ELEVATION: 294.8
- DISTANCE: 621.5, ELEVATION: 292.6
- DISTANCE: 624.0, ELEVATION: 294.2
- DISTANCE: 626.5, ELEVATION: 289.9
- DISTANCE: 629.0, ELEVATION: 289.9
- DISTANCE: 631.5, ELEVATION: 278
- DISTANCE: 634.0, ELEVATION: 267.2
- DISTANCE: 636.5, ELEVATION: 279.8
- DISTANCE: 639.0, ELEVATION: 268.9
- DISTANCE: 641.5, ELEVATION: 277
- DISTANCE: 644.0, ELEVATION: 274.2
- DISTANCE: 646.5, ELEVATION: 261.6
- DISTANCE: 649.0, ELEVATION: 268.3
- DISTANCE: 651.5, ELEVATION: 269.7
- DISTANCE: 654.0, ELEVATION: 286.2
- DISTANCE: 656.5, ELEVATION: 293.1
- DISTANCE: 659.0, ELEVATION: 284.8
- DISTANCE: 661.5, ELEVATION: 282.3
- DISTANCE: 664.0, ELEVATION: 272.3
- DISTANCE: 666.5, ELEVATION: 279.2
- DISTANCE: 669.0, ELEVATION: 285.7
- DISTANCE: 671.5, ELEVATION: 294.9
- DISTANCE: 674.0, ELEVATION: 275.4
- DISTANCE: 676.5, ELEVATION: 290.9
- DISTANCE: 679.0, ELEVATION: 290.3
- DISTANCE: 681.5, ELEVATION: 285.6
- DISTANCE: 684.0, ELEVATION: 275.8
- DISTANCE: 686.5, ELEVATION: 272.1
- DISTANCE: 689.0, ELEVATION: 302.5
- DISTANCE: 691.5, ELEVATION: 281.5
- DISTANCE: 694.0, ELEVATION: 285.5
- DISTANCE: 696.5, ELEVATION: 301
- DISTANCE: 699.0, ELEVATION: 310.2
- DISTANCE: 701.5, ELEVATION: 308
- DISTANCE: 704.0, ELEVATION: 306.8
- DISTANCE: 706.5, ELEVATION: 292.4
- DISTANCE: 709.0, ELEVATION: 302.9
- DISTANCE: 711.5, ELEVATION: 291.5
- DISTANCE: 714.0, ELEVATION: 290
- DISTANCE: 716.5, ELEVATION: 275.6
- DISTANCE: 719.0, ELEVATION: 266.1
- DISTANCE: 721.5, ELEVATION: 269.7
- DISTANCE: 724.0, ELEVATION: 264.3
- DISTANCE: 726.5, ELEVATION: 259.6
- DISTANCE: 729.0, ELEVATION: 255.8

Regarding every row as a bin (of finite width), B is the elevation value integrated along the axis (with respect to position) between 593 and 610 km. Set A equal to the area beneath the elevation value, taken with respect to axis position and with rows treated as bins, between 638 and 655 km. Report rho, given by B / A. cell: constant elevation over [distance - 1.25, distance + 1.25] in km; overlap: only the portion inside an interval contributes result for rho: 1.17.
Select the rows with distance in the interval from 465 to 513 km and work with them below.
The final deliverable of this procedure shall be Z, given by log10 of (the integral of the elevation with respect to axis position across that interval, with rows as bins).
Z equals 4.11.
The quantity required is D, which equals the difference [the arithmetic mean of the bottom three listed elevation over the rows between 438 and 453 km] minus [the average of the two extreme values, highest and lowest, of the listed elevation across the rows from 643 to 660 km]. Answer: -45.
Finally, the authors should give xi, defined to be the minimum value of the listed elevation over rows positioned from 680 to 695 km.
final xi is 272.1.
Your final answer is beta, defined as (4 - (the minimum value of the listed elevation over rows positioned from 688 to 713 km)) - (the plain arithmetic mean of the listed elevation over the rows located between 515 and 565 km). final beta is -557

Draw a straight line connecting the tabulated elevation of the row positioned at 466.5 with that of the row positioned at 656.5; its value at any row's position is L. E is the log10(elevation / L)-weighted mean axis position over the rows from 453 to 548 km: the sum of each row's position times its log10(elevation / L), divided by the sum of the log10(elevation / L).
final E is 507.9 km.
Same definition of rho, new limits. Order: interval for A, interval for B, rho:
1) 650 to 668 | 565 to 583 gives 1.05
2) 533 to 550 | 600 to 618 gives 1.24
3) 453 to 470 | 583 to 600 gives 1.23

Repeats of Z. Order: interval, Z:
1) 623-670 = 4.12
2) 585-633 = 4.16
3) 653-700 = 4.13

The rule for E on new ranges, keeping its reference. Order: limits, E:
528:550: 538.1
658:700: 677.4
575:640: 596.9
